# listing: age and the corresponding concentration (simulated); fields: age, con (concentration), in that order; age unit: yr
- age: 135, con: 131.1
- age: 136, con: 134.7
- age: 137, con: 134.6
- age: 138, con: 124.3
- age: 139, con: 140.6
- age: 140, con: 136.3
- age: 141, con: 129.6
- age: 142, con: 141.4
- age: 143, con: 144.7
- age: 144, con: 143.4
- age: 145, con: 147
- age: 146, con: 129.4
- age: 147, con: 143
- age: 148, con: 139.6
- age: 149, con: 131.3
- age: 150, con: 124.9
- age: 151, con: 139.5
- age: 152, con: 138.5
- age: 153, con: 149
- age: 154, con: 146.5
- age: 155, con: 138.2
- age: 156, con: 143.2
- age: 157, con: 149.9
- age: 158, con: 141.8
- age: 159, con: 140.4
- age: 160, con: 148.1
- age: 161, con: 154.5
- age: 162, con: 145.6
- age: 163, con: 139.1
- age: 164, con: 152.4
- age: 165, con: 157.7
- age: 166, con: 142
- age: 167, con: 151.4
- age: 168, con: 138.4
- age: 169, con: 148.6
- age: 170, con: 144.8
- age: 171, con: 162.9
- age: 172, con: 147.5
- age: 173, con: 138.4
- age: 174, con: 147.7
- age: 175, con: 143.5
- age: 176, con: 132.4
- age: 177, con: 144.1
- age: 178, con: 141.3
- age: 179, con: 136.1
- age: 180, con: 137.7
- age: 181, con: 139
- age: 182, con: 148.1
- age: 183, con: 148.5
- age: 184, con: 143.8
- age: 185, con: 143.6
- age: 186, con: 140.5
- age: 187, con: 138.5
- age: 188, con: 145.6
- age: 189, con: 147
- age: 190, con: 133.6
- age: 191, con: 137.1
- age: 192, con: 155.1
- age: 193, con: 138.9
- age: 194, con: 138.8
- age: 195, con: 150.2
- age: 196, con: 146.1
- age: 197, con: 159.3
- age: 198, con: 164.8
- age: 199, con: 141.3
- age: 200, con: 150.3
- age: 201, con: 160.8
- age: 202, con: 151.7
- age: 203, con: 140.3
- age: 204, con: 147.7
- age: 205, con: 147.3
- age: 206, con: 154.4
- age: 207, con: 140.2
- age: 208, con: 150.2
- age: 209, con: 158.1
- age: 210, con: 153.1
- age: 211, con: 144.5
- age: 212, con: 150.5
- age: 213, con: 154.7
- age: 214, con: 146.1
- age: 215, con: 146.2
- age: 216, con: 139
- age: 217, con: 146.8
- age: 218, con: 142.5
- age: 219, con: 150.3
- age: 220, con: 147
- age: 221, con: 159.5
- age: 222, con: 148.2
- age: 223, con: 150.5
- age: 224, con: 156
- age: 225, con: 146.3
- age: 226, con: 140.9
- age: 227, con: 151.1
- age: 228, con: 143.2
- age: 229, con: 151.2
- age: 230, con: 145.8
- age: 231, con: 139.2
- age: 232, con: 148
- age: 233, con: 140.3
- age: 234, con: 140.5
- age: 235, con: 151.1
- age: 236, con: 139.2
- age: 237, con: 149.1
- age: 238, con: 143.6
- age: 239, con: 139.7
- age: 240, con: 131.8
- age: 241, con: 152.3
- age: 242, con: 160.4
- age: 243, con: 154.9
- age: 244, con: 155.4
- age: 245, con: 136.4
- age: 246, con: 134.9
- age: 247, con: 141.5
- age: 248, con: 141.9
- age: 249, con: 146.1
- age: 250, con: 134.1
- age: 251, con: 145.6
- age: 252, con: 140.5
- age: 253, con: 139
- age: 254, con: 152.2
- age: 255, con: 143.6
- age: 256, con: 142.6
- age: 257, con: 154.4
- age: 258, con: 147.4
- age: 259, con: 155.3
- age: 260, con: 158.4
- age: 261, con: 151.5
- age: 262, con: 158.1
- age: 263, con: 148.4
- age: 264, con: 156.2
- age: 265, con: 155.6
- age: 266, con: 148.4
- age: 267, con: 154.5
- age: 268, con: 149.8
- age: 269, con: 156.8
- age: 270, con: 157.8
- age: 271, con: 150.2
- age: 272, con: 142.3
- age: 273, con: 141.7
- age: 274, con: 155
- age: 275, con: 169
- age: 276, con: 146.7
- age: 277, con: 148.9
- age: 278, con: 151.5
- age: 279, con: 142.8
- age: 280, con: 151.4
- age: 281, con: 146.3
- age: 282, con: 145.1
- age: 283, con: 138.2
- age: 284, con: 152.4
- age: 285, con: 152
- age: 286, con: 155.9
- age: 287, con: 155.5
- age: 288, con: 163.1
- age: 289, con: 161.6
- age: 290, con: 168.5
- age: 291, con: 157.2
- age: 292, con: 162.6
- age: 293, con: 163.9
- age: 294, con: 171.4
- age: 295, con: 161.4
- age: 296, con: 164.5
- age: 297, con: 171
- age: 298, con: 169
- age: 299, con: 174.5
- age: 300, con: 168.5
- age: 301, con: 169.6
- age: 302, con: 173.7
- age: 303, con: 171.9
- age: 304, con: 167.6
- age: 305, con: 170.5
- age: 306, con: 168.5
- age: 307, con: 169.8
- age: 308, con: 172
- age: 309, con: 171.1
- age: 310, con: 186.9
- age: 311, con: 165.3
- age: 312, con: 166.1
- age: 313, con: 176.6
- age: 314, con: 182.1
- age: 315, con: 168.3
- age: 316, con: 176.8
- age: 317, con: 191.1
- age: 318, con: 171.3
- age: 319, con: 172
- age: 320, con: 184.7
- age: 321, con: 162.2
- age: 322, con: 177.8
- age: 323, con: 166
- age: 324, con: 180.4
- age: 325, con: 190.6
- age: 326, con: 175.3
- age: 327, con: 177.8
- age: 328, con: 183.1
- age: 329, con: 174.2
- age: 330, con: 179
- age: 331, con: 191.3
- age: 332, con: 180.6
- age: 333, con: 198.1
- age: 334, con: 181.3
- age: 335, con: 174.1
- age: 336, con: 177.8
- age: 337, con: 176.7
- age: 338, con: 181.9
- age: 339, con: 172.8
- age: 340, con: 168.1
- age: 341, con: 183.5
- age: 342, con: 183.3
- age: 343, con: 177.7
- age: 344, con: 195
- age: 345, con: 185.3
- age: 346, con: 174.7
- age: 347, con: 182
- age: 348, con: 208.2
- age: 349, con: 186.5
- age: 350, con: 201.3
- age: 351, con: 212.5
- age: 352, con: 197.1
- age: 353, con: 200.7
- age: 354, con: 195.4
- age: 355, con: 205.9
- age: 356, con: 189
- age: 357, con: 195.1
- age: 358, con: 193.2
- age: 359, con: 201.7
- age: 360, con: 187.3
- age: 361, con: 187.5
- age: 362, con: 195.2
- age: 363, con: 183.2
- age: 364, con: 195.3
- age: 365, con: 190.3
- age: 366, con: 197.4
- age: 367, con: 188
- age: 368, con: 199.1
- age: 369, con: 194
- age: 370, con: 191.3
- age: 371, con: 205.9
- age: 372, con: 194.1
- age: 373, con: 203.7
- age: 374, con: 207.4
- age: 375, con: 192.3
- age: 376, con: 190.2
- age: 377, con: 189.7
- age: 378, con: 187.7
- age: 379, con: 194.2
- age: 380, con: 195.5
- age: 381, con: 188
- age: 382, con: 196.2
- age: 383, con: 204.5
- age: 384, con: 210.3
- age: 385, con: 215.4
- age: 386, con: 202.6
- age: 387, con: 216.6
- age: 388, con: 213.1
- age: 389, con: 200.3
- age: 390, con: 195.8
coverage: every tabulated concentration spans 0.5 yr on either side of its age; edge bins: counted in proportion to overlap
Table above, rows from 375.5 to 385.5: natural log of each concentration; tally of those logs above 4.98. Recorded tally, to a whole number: 10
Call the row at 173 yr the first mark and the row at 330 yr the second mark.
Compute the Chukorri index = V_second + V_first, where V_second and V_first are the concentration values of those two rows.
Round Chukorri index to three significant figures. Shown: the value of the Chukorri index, 317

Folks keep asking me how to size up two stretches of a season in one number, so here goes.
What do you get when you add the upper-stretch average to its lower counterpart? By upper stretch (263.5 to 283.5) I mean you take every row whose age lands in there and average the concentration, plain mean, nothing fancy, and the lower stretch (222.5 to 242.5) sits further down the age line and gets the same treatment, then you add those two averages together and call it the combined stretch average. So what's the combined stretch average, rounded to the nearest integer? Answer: 296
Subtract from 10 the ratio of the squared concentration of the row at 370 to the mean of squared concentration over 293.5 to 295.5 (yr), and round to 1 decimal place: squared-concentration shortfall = 8.7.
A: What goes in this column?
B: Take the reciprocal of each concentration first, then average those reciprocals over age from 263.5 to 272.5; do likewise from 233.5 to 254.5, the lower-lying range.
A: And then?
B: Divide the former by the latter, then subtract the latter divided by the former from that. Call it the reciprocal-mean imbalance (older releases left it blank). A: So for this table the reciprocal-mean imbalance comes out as -0.11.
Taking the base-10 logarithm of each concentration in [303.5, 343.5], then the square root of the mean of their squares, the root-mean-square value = 2.25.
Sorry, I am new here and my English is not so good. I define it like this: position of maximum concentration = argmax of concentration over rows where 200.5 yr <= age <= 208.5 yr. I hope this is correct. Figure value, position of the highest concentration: 201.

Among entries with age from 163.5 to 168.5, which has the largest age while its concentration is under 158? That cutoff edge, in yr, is 168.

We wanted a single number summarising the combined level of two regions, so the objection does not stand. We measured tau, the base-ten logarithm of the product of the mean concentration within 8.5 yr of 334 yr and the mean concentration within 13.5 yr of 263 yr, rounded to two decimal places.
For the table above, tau 4.43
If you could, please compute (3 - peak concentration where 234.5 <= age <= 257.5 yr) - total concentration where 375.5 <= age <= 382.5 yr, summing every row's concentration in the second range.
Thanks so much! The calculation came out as -1499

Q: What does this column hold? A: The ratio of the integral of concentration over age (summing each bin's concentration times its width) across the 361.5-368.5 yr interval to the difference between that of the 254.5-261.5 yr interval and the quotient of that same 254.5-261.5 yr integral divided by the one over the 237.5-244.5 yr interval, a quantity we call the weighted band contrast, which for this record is 1.28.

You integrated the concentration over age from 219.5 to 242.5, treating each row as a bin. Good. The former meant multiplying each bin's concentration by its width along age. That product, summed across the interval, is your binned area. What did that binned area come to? 3375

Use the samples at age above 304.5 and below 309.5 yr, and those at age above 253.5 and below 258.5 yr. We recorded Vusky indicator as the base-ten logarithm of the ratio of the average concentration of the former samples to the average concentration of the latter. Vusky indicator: 0.061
